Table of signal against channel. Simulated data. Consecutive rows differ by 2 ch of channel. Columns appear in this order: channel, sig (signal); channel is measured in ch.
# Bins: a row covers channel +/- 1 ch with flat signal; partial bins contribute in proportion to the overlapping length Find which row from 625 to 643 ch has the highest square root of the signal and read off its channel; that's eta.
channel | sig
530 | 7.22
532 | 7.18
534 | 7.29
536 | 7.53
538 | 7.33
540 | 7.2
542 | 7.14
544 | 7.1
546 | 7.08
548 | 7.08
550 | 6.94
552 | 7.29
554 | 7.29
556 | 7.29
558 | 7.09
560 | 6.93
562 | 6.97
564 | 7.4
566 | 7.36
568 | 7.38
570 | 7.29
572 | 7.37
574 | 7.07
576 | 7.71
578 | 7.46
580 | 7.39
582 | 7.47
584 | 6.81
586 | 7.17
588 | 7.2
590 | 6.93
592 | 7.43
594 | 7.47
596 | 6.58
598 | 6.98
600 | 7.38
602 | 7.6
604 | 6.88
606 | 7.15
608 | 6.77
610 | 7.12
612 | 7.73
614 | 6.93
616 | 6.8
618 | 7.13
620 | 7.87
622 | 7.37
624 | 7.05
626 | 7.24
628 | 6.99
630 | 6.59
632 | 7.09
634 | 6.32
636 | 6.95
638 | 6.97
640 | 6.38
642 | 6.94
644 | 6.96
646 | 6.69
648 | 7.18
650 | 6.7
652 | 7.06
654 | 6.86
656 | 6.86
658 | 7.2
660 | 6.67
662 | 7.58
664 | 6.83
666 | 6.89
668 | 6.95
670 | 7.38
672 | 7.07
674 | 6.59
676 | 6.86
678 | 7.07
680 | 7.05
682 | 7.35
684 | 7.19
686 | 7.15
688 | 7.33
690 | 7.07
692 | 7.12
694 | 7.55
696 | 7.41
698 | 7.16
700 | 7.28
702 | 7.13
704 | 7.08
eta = 626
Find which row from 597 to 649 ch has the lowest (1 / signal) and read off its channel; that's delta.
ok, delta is 620 ch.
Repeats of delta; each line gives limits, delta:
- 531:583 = 576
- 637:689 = 662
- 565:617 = 612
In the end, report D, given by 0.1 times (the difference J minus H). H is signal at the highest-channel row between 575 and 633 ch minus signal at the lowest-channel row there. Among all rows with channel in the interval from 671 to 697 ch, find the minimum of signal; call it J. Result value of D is 0.721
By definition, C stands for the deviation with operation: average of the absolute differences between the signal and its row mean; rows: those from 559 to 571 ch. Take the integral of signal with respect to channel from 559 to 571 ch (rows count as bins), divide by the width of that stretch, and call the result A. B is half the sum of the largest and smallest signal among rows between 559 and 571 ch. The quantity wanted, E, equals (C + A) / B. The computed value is 1.03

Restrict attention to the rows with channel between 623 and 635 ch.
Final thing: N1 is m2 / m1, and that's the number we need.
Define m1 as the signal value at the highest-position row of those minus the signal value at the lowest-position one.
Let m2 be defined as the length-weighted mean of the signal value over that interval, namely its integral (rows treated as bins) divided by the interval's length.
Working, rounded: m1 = -0.73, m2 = 6.88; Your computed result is -9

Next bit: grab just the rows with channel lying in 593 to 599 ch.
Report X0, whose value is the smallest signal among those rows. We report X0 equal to 6.58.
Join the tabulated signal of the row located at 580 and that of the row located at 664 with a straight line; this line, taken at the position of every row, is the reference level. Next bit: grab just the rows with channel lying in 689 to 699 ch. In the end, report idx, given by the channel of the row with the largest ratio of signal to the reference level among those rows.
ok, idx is 694 ch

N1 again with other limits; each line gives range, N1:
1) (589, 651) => -31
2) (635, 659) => 28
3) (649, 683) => 11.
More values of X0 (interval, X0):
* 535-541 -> 7.2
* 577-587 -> 6.81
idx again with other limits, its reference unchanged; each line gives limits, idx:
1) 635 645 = 644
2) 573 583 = 576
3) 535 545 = 536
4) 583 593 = 592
